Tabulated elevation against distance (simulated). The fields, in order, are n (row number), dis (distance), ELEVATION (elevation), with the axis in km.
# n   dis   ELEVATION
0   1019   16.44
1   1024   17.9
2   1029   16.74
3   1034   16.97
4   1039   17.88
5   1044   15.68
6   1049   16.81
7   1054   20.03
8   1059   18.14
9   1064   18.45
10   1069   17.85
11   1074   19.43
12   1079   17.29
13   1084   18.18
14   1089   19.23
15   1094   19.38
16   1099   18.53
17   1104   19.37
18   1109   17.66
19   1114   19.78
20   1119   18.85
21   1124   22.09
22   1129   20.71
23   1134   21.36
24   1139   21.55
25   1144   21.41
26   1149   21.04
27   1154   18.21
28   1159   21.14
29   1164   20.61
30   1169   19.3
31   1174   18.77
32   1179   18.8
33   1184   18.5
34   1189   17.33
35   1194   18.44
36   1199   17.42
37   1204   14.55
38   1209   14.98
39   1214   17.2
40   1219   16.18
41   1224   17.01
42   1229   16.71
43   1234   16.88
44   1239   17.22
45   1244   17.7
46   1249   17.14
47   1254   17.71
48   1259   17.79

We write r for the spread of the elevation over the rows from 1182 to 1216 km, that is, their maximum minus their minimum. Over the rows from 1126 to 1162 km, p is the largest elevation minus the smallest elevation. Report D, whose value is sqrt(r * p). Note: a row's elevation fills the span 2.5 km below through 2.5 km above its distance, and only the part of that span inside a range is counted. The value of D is 3.6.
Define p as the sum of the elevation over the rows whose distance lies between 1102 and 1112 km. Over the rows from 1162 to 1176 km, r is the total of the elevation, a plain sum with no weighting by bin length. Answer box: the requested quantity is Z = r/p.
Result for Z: 1.6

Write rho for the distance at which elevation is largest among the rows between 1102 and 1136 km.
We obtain 1124 km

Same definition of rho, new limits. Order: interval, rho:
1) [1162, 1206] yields 1164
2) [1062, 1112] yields 1074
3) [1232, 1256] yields 1254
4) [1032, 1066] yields 1054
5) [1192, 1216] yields 1194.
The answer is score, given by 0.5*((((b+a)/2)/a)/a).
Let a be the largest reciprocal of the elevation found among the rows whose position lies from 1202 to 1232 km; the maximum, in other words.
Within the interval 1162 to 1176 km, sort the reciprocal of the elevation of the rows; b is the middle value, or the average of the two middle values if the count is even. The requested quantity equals 6.4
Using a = 0.0687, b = 0.052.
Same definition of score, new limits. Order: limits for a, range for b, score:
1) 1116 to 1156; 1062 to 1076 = 9.0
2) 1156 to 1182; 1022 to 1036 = 9.9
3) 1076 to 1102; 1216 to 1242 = 8.7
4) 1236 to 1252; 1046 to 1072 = 8.3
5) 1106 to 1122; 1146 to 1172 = 8.2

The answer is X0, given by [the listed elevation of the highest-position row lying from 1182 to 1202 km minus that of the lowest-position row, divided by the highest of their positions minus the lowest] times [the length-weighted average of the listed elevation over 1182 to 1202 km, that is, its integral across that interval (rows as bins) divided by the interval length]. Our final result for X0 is -1.3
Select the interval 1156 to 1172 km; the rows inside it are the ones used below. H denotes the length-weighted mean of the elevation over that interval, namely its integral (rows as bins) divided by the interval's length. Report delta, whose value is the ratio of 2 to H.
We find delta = 0.099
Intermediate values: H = 20.2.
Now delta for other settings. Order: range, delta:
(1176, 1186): 0.107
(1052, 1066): 0.106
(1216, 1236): 0.120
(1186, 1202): 0.113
